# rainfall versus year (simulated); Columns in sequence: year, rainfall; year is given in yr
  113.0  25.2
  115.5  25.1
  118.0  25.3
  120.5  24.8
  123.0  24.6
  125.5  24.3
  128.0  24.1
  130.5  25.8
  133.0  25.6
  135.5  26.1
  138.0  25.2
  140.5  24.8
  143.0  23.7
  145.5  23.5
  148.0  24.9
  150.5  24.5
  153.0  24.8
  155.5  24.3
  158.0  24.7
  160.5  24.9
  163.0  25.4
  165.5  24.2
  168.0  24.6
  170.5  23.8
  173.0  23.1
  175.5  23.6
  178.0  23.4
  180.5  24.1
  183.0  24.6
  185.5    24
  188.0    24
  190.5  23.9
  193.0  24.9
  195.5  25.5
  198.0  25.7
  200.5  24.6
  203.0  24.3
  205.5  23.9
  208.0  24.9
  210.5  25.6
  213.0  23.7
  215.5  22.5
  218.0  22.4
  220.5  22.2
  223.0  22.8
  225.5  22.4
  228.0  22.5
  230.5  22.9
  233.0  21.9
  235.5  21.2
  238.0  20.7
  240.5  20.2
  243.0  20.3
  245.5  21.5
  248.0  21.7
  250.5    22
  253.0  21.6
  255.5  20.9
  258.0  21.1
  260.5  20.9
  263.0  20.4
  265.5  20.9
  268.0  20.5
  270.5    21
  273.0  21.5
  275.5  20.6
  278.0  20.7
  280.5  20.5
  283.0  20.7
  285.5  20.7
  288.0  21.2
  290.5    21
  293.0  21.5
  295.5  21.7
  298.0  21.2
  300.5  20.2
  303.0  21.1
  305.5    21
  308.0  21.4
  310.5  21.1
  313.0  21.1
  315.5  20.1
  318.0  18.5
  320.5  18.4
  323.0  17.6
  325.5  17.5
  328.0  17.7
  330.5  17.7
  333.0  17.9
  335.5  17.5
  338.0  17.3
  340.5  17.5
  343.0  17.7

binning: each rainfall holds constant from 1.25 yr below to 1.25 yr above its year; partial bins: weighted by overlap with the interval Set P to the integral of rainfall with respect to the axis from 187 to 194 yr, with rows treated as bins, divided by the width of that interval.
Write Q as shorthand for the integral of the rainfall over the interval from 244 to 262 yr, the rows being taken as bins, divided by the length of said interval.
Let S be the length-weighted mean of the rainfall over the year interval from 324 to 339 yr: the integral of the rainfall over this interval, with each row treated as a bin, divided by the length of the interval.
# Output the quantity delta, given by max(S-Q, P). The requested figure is 24.3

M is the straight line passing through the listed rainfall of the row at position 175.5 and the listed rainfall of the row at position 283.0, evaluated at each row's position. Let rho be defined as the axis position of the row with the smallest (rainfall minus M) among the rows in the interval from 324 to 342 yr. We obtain 325.5 yr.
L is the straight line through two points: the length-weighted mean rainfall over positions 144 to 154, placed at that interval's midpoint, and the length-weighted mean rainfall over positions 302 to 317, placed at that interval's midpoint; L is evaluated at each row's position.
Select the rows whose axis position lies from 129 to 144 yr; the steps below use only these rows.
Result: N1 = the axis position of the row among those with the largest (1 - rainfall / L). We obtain 143.0 yr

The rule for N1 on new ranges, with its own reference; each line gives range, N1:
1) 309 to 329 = 325.5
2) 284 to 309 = 300.5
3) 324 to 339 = 325.5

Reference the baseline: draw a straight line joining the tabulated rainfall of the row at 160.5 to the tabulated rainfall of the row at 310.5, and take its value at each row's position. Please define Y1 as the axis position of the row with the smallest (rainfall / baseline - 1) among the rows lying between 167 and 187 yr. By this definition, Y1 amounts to 173.0 yr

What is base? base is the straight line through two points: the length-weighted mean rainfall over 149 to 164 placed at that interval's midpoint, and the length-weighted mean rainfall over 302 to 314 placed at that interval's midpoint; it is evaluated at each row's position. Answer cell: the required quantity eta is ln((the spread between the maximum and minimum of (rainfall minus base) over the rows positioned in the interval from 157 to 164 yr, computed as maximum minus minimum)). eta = -0.20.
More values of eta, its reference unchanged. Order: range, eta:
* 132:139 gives -0.17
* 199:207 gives -0.54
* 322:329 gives -1.35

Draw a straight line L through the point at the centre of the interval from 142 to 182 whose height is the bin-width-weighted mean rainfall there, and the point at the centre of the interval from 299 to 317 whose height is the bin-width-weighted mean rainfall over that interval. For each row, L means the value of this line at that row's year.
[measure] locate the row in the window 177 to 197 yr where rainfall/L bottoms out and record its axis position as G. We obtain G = 178.0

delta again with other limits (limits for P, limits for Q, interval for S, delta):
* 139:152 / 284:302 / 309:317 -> 24.3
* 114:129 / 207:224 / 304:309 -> 24.7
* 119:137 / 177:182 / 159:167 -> 25.0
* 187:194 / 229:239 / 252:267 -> 24.3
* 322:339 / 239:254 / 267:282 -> 17.6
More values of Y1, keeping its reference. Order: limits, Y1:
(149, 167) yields 155.5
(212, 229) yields 220.5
